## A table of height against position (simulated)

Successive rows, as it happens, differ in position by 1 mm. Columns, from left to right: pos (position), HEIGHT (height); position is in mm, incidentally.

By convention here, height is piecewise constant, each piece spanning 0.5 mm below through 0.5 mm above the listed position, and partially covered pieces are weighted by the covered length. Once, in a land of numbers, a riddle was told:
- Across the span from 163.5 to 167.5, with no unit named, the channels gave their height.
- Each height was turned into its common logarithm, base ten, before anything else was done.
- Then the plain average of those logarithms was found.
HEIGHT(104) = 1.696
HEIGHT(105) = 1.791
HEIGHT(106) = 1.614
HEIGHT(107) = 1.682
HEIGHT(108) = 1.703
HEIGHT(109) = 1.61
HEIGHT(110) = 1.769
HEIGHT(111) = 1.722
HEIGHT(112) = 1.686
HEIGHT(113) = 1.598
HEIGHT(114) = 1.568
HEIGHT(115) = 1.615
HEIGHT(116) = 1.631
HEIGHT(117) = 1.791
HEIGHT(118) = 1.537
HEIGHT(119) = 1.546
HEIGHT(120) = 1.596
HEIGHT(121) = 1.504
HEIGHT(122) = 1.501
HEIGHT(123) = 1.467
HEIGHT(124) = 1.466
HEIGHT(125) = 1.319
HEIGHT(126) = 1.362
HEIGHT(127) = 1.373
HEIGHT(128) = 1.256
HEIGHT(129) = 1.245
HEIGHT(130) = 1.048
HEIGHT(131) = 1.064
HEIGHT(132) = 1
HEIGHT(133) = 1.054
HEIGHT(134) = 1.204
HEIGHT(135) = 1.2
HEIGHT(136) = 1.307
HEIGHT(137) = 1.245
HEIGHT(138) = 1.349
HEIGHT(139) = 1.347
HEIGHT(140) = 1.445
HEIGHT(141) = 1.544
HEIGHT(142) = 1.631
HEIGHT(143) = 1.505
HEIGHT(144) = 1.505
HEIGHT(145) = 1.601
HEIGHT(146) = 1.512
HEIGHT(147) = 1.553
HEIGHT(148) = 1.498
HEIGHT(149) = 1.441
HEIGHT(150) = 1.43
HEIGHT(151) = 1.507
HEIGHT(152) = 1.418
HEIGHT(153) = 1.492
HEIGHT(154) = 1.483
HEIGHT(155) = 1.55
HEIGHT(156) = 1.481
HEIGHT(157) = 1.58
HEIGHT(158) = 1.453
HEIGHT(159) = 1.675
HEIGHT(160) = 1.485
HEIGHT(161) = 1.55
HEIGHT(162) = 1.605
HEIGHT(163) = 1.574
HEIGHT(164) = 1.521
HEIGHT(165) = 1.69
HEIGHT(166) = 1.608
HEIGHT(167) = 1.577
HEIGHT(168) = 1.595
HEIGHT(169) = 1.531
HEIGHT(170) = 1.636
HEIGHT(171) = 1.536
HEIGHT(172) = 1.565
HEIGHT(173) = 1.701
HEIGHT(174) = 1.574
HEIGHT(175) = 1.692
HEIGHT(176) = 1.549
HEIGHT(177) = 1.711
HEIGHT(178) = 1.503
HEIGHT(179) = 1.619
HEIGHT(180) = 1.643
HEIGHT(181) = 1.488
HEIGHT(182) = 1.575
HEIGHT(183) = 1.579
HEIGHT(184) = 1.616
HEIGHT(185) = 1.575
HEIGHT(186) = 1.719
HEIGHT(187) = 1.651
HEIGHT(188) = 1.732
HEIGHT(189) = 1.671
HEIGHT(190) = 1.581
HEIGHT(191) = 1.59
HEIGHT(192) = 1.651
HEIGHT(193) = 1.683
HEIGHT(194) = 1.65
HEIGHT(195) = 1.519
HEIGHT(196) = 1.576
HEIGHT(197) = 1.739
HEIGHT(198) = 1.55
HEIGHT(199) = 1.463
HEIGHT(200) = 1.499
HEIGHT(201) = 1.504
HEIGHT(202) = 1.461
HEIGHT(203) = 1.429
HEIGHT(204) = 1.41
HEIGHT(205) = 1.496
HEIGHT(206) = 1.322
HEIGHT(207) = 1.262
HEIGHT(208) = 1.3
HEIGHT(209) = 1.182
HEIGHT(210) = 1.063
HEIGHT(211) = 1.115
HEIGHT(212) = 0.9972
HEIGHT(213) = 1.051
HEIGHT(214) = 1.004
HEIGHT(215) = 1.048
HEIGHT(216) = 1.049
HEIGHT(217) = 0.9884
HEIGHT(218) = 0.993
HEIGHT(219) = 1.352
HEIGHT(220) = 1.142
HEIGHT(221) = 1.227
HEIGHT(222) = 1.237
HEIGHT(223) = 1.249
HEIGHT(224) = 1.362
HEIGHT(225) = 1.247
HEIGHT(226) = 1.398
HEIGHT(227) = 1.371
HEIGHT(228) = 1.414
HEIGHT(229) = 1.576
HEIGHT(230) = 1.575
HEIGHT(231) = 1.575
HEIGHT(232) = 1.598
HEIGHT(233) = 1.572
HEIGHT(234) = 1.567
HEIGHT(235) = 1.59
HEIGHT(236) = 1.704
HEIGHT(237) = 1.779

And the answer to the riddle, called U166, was 0.204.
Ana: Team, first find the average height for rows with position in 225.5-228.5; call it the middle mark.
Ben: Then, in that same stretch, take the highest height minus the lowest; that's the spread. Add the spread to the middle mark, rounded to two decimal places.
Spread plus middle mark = 1.44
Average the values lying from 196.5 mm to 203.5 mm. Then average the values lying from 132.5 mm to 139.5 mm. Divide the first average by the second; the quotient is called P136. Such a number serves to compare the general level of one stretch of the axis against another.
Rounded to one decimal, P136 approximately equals 1.2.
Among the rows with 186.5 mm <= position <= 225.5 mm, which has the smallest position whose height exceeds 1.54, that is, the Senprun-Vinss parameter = 187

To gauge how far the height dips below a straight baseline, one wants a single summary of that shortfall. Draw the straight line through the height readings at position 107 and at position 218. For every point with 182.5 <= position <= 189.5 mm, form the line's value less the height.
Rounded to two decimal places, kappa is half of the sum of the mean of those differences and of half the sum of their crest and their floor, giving -0.46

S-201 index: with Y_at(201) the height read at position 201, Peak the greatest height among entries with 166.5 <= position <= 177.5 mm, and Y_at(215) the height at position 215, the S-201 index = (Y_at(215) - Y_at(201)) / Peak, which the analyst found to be -0.27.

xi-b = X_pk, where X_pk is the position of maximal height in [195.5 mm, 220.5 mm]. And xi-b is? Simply 197 mm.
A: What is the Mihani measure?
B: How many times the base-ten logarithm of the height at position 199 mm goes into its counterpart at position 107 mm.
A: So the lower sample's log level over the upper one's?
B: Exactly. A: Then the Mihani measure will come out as 1.37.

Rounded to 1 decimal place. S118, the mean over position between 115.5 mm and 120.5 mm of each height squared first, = 2.6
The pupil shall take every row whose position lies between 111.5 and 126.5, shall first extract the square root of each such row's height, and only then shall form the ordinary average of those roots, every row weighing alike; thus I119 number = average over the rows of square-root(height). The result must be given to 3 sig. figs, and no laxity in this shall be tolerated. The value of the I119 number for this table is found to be 1.24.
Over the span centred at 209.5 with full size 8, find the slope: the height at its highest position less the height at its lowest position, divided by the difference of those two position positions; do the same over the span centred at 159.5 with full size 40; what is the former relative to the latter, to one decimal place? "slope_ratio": -8.7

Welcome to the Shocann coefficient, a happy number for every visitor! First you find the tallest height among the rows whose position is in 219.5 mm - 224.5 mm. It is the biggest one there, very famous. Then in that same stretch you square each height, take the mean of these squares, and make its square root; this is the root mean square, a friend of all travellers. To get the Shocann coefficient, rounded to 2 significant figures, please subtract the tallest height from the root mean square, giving -0.12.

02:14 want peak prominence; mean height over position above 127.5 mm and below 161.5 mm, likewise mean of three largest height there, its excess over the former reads 0.23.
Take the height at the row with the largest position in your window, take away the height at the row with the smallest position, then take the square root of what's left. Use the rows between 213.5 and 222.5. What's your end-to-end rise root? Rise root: 0.48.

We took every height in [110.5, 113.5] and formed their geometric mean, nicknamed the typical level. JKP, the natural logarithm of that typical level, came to 0.51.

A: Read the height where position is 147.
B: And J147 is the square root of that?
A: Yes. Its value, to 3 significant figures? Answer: 1.25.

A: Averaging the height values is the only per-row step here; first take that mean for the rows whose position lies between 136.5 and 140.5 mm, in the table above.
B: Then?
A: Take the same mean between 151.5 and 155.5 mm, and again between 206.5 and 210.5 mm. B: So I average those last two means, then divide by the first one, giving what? 1.00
